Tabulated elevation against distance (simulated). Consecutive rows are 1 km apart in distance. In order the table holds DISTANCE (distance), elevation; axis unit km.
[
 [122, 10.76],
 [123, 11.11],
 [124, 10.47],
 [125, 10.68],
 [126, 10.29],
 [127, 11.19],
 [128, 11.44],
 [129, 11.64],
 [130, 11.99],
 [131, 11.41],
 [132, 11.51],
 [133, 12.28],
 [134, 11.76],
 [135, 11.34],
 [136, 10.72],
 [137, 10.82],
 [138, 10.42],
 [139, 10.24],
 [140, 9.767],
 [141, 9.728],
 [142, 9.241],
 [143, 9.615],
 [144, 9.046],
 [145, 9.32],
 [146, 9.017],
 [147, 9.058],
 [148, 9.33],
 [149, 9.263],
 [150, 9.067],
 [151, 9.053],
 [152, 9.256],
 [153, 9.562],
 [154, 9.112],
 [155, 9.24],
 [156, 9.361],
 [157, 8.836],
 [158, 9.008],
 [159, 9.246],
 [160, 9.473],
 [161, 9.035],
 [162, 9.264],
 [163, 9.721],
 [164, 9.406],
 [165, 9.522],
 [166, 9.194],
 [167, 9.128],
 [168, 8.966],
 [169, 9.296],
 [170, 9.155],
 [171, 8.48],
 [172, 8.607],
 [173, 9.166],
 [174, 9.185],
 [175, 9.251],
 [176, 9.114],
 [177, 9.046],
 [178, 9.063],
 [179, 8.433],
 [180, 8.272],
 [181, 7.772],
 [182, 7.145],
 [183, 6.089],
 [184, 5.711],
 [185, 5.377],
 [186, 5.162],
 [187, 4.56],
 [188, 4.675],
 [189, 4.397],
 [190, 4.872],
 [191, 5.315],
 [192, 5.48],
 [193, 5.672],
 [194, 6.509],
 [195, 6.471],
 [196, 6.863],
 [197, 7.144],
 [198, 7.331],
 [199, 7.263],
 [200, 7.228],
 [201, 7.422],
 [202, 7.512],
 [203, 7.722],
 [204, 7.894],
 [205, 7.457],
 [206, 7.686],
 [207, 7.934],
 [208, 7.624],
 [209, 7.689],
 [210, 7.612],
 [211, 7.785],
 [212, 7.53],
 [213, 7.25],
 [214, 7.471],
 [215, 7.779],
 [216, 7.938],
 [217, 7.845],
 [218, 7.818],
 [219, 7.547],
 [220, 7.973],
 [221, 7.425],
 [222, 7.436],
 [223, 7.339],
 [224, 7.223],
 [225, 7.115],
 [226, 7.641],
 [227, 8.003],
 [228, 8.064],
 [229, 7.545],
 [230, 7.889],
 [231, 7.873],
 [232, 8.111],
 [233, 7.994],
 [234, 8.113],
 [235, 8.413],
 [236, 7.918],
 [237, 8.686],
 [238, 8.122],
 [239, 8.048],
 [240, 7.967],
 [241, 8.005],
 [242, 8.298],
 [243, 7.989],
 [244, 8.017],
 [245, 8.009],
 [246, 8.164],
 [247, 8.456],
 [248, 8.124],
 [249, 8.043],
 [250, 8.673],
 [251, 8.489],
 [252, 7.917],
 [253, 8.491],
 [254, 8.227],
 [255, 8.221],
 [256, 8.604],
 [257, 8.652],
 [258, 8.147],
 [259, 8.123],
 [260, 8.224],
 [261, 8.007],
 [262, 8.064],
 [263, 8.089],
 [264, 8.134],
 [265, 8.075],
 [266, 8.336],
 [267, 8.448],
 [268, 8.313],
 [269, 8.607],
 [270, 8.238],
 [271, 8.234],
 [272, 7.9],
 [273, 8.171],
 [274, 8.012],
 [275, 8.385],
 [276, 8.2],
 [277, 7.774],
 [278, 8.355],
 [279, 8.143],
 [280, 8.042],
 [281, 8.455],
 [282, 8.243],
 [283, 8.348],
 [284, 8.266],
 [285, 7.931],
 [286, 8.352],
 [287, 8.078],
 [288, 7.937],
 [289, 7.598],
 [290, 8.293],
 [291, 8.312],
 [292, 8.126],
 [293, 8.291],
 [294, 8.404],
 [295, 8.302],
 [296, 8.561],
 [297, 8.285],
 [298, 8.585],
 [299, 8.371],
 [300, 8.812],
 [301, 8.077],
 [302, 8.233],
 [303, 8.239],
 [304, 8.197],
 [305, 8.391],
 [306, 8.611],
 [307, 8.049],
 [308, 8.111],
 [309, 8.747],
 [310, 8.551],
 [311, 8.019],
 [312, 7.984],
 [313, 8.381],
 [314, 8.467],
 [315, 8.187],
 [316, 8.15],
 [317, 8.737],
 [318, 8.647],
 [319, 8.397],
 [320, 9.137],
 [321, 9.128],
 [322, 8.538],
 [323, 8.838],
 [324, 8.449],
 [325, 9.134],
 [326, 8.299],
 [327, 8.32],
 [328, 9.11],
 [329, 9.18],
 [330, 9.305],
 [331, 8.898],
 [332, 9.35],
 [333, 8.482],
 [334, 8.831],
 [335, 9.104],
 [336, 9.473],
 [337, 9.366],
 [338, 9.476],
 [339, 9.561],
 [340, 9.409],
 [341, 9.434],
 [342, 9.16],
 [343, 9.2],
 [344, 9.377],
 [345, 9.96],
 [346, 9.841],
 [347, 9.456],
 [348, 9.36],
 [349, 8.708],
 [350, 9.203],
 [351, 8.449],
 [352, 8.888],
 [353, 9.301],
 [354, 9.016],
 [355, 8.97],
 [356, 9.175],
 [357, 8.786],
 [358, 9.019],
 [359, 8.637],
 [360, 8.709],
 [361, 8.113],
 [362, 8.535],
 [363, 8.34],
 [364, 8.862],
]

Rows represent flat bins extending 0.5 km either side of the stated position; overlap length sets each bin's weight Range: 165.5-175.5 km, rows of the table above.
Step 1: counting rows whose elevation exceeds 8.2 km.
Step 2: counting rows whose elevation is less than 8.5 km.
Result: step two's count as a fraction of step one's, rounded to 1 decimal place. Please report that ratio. 0.1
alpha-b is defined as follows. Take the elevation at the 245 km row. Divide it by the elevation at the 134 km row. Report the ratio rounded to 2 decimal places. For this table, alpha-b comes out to 0.68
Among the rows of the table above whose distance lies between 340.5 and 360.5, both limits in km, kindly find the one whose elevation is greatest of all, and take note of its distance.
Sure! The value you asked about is 345 km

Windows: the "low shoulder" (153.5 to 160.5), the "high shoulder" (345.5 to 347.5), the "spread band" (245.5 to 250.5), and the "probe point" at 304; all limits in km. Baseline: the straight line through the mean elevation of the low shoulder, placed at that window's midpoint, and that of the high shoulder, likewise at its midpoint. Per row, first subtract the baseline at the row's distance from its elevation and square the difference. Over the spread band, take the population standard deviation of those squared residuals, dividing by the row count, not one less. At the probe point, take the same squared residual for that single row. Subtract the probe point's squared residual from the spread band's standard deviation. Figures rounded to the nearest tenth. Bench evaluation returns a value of -1.3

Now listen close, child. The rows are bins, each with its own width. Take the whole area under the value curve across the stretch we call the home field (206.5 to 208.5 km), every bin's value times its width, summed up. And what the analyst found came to 15.6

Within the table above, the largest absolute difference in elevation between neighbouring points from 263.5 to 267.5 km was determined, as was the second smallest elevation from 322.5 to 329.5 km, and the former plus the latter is 8.6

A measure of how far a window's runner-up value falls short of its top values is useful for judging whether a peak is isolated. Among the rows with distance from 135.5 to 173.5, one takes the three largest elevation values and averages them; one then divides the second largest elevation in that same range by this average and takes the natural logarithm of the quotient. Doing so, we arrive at 0.0062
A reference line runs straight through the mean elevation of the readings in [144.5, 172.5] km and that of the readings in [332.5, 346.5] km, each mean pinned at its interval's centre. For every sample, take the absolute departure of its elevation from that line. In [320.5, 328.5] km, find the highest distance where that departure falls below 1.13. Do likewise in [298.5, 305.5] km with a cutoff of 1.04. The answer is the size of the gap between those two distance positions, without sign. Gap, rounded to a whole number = 23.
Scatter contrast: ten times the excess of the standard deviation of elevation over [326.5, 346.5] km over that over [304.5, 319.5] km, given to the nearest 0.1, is 1.3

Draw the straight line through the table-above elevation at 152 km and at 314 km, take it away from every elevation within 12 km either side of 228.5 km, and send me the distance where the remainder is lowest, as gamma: 225 km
